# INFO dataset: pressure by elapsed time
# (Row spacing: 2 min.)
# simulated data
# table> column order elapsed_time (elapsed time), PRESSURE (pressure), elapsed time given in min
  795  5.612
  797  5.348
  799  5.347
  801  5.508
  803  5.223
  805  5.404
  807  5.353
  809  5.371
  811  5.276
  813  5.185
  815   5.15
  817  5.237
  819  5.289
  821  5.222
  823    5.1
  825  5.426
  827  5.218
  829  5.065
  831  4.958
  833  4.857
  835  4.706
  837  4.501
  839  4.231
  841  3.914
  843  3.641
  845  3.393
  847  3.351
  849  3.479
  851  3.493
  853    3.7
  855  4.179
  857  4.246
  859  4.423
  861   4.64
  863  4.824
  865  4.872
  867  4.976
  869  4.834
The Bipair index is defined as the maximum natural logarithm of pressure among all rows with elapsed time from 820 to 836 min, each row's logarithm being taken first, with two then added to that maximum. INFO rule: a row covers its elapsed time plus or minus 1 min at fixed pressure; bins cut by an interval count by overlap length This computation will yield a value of 3.69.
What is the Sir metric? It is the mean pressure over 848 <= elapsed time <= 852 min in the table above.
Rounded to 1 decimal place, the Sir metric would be 3.5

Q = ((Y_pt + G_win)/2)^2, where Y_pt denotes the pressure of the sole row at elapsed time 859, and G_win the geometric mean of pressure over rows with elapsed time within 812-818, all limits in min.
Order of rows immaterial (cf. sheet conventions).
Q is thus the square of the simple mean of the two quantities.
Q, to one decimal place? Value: 23.1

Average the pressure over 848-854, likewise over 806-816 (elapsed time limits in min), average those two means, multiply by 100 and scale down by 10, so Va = 44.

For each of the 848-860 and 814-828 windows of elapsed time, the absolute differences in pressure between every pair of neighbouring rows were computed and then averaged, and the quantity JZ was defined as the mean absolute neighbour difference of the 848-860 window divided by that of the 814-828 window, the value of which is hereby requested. 1.3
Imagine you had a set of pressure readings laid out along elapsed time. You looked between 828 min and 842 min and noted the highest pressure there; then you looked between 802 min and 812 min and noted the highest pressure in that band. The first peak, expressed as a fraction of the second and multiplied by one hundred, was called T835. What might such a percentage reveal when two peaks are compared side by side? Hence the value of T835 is 94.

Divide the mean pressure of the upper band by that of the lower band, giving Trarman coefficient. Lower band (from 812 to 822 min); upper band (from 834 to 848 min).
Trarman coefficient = 0.76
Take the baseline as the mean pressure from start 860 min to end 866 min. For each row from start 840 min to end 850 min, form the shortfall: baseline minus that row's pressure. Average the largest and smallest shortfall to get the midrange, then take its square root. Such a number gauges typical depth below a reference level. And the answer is 1.07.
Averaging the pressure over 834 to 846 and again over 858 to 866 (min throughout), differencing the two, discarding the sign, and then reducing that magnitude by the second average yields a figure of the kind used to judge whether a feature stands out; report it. -4.1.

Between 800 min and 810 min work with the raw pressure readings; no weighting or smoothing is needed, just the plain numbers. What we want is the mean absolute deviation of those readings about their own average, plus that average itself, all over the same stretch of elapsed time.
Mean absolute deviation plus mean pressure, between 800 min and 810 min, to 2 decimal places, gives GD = 5.44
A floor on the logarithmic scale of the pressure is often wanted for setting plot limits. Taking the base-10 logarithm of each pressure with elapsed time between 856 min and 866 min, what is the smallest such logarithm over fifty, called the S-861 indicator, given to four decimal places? 0.0126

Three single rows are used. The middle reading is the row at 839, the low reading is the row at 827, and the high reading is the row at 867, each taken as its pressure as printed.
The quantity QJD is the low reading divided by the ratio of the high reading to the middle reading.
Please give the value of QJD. 4.4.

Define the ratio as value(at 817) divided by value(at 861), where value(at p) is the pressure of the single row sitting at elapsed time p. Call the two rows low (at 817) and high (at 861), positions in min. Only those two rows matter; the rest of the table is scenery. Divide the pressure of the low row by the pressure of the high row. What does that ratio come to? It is 1.13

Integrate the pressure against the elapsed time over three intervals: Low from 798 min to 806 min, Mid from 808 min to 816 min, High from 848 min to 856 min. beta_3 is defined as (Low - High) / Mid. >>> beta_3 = 0.32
